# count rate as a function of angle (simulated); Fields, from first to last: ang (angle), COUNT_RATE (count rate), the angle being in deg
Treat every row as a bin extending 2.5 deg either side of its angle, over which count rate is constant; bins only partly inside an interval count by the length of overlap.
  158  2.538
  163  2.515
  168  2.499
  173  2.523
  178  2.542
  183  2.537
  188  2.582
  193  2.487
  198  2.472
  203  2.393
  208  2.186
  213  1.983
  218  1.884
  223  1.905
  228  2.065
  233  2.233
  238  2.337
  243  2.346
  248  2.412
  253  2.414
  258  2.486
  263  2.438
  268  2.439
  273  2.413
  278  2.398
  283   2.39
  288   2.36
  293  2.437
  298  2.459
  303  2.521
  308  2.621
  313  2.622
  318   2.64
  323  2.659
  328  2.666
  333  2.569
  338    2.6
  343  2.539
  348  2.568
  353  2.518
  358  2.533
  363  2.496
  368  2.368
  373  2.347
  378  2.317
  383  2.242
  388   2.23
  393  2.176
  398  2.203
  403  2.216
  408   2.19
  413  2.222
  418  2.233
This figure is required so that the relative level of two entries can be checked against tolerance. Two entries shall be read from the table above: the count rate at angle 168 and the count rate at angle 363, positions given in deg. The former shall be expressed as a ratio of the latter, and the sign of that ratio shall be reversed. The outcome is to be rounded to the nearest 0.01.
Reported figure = -1.00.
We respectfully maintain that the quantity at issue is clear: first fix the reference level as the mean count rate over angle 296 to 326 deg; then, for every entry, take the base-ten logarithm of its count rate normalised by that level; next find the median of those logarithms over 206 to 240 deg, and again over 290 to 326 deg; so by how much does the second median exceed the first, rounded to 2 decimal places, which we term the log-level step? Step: 0.10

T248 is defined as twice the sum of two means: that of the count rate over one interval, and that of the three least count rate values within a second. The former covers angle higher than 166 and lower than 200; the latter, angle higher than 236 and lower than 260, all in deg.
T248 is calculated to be 9.8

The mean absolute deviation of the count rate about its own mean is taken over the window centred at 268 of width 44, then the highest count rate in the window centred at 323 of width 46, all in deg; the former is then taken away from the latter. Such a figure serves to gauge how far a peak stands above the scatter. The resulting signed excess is 2.64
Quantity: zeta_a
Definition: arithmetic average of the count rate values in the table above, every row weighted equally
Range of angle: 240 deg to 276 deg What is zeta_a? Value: 2.42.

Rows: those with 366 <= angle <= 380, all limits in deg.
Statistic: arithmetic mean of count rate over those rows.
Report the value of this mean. 2.34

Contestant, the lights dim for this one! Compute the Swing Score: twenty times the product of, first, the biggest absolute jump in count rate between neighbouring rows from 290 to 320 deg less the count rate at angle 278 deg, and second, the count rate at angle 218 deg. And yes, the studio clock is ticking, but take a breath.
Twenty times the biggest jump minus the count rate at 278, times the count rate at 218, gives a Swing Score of -87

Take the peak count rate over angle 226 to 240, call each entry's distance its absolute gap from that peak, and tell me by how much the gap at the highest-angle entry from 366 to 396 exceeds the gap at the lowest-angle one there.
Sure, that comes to 0.13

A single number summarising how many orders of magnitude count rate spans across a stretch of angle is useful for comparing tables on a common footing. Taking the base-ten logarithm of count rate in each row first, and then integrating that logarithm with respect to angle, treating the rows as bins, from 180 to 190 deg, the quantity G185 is 4.08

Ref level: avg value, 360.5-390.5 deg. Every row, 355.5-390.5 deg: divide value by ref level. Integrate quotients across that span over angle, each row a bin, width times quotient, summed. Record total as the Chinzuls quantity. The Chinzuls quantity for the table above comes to 35 deg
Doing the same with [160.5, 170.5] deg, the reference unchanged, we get 11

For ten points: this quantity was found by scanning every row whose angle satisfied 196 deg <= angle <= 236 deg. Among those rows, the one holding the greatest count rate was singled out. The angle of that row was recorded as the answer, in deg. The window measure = 198 deg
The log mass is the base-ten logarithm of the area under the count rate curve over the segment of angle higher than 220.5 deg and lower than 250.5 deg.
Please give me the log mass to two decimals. 1.82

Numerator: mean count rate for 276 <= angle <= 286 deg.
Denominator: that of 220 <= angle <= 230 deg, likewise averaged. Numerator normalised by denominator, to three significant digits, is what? 1.21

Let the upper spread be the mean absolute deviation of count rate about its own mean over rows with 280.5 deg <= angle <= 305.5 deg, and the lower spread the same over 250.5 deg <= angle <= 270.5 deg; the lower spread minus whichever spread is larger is -0.026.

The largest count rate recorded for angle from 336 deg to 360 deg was 2.6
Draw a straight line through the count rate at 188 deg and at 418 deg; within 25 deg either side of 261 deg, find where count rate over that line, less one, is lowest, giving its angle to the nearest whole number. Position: 238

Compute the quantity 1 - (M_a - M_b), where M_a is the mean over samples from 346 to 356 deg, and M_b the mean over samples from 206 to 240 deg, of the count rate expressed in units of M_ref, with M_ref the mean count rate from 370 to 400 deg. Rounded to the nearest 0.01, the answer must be 0.80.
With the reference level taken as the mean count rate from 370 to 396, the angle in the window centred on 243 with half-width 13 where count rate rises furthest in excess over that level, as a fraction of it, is 253 deg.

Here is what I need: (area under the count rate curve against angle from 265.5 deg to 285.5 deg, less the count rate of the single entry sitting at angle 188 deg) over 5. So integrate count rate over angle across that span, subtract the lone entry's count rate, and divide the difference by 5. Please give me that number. 9.1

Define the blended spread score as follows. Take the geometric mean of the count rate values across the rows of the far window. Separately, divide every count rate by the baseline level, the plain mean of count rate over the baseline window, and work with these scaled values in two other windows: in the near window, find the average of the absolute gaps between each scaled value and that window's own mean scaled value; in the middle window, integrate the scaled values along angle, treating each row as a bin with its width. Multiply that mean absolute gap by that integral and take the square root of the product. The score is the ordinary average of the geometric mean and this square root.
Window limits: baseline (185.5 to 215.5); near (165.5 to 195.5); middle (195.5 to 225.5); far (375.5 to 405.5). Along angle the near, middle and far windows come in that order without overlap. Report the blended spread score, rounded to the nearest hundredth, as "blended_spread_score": 1.39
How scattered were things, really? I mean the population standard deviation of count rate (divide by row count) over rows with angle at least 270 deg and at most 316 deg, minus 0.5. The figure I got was -0.41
